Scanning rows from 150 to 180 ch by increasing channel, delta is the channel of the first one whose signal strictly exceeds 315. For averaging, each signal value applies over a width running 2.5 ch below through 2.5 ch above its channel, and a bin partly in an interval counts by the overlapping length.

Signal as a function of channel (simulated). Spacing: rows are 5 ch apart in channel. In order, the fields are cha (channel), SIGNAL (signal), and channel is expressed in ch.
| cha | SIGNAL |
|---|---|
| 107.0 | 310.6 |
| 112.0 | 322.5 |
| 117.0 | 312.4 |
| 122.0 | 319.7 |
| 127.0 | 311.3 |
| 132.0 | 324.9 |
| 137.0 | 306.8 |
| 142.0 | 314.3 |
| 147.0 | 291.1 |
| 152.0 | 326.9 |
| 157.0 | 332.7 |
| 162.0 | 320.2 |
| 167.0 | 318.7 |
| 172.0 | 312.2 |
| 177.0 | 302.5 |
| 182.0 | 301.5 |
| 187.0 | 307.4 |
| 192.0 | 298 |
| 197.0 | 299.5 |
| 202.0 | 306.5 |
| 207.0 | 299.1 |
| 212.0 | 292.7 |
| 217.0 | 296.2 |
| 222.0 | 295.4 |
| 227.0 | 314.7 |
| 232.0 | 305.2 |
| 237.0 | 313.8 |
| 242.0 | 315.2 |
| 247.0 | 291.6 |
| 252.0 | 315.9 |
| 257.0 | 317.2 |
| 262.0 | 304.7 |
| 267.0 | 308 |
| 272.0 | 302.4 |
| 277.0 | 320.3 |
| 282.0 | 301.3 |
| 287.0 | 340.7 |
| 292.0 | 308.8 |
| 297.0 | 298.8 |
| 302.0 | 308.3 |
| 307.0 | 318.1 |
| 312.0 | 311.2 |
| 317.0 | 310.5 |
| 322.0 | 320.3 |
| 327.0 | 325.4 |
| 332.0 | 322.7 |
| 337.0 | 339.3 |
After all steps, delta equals 152.0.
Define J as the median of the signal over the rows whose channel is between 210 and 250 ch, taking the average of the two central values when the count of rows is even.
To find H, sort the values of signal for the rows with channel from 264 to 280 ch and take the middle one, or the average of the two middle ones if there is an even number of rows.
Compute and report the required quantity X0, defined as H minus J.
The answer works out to 7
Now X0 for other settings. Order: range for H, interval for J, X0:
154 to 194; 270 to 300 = 4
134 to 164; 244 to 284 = 11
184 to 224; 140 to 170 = -21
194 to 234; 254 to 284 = -7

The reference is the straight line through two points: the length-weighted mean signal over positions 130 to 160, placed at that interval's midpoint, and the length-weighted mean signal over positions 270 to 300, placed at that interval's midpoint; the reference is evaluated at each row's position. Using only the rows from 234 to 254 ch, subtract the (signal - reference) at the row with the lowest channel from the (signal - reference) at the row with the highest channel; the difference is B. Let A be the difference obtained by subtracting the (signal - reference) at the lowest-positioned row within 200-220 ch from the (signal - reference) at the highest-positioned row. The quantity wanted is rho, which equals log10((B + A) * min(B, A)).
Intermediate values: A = -10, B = 3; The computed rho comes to 1.9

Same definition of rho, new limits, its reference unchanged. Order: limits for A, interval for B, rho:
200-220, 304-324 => 1.9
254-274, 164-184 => 2.7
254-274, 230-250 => 2.6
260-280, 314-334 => 2.6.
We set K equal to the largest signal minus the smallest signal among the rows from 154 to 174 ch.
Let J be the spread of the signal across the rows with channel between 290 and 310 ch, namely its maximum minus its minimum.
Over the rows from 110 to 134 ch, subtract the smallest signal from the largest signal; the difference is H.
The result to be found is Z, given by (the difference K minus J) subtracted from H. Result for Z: 12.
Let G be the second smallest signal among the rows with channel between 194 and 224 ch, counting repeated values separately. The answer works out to 295.4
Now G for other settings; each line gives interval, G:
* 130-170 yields 306.8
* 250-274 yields 304.7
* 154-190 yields 302.5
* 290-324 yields 308.3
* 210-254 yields 292.7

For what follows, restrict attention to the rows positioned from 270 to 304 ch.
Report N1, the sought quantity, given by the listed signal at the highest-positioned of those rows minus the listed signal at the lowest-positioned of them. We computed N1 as 6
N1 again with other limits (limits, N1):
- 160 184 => -19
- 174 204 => 4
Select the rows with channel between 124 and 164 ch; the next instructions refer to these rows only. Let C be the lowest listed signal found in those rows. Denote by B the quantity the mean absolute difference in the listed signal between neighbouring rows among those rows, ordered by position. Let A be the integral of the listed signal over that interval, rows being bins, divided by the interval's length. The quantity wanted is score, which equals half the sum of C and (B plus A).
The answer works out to 312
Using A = 316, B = 16.6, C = 291.1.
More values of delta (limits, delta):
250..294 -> 252.0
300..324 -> 307.0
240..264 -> 242.0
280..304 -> 287.0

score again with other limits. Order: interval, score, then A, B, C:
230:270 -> 306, 309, 10.7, 291.6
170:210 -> 304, 303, 6.0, 298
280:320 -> 313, 312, 15.5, 298.8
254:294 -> 316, 313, 18.5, 301.3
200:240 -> 302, 303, 7.9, 292.7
